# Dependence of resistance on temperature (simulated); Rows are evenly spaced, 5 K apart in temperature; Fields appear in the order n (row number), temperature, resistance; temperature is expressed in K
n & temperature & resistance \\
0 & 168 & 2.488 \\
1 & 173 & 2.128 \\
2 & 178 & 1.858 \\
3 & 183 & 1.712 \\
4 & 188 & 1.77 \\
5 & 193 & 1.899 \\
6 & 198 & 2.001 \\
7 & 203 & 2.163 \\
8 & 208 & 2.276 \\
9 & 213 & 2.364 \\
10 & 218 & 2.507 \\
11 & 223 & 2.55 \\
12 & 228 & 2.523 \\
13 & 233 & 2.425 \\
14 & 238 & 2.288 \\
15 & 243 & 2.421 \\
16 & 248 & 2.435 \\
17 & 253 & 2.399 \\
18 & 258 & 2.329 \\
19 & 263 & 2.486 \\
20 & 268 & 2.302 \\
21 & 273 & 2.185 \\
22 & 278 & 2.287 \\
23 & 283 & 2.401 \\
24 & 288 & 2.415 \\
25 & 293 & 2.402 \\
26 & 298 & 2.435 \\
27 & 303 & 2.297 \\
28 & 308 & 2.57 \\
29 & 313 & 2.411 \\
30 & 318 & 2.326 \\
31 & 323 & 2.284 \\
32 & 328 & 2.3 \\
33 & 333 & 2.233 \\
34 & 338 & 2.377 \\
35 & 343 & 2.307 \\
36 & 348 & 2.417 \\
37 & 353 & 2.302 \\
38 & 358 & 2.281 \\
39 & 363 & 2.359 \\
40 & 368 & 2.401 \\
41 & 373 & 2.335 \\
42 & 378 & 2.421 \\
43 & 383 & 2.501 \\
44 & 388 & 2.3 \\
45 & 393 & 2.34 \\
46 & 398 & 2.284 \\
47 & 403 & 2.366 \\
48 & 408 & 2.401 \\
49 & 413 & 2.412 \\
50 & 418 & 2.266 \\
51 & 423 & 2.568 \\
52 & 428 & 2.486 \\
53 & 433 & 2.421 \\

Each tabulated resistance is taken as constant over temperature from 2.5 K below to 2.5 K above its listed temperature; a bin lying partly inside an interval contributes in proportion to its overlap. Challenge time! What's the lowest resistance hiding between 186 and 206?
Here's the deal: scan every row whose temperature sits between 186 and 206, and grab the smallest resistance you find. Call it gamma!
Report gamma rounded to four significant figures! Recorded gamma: 1.770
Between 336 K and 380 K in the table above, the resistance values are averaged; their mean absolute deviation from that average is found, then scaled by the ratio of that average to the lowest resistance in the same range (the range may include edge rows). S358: 0.05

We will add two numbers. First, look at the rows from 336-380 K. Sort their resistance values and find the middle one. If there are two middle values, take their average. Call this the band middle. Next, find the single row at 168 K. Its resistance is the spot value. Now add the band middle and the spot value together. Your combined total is 4.85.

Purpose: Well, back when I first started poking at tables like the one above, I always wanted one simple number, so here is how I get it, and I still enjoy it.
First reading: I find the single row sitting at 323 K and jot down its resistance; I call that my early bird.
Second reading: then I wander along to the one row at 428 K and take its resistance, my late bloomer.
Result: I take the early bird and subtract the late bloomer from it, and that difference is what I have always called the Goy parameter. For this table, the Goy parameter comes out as -0.20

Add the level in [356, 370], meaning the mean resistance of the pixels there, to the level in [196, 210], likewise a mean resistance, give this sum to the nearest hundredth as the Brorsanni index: 4.49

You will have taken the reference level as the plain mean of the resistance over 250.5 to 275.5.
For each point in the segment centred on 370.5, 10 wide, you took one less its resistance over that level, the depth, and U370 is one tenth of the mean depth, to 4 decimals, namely -0.0012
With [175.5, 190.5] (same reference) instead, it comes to 0.0239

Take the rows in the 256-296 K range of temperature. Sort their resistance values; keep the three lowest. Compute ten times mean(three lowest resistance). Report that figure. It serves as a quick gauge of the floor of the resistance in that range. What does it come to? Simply 22.6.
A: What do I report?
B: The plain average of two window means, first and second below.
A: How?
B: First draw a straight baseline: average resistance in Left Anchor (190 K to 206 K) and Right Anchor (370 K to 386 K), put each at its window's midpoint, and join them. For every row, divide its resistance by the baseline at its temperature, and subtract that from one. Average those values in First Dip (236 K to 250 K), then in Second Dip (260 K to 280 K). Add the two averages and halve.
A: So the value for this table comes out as -0.09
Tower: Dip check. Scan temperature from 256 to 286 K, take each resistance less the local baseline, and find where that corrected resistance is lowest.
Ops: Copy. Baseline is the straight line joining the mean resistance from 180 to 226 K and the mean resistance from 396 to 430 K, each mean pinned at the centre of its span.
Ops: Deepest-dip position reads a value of 273 K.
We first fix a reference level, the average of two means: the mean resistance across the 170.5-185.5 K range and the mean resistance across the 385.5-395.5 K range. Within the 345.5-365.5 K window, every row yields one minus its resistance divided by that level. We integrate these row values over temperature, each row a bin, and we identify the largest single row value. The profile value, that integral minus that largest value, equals -2.1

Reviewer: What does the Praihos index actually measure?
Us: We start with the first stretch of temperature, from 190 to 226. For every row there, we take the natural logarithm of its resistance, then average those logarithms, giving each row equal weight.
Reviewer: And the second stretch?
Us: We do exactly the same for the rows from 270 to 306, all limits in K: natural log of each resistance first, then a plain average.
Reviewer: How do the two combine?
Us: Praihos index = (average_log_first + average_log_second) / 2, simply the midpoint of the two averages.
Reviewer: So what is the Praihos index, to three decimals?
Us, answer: 0.829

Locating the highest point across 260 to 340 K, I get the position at 308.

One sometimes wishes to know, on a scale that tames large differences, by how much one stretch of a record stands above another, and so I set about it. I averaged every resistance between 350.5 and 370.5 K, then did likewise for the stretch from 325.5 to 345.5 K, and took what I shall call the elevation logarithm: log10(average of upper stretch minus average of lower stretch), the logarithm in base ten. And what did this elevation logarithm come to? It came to -1.5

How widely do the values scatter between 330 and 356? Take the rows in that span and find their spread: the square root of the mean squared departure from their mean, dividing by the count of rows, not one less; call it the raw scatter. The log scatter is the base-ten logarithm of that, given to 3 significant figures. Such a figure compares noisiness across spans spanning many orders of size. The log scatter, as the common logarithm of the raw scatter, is -1.19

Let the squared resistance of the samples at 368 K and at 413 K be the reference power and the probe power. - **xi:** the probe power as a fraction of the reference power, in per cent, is 100.9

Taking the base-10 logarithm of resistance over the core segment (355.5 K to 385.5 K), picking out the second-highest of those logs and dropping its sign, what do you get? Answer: 0.384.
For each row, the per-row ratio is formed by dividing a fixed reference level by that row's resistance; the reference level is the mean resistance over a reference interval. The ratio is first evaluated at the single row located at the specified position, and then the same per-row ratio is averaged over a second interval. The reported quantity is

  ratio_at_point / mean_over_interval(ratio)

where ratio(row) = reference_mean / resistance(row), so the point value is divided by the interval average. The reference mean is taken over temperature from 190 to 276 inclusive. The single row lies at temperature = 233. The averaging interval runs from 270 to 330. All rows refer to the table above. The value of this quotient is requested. 0.97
